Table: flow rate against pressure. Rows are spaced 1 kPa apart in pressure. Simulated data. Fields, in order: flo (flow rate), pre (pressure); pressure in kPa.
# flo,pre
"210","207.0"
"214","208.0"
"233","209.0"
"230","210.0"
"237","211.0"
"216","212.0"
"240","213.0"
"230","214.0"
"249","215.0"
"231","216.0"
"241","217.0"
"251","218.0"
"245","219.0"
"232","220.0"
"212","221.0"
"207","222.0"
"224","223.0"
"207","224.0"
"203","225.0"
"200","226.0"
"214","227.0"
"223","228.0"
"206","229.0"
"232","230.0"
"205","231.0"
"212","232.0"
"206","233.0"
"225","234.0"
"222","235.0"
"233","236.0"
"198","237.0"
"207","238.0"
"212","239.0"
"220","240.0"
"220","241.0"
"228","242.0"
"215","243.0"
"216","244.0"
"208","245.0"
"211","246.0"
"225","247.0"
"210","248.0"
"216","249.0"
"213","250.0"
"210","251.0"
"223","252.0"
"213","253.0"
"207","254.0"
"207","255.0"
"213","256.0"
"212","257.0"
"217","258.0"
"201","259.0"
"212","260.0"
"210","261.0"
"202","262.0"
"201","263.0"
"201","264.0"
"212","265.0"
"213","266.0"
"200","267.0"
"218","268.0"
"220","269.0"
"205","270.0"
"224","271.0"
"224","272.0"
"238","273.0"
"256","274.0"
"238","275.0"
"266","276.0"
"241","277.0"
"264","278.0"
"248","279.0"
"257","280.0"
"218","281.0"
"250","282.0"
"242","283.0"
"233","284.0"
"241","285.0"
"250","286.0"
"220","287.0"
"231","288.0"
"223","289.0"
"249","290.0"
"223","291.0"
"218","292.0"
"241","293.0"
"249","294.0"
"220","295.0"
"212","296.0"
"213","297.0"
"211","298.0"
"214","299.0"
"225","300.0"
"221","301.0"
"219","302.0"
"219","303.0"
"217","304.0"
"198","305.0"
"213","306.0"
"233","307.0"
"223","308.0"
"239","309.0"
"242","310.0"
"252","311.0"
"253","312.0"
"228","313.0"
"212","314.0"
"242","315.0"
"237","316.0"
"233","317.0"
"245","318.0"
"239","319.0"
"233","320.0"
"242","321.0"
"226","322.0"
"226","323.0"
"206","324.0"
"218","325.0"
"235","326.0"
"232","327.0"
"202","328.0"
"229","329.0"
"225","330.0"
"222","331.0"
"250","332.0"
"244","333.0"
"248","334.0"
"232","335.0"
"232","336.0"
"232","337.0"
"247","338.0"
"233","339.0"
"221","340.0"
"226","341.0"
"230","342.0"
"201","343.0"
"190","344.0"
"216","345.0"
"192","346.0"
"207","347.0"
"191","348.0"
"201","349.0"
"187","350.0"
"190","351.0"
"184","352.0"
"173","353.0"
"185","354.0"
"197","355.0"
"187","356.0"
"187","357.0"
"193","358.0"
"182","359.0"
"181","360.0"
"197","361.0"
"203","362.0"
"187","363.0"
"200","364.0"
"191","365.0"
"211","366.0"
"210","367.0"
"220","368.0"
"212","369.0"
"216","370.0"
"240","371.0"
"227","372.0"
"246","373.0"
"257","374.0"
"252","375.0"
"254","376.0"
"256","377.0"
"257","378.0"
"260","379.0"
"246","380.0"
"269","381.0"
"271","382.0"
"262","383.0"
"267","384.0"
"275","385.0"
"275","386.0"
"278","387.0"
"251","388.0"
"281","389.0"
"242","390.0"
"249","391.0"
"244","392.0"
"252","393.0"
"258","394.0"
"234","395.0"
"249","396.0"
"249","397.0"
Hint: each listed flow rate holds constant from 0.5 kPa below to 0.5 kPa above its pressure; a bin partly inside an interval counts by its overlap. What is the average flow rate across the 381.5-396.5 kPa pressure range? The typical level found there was 259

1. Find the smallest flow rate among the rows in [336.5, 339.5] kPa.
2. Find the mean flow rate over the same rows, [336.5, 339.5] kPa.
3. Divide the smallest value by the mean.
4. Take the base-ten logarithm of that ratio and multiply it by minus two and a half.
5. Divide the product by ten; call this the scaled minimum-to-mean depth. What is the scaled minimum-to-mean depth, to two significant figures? 0.0025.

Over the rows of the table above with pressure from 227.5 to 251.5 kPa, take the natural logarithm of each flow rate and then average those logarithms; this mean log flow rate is 5.37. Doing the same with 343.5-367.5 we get 5.26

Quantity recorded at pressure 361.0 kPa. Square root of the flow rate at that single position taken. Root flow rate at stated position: 14.0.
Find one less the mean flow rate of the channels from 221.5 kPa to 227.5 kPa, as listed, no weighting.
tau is -208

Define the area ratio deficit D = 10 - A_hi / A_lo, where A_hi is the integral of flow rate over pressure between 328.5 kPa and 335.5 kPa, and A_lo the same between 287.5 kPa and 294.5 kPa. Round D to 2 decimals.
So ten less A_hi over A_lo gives 8.99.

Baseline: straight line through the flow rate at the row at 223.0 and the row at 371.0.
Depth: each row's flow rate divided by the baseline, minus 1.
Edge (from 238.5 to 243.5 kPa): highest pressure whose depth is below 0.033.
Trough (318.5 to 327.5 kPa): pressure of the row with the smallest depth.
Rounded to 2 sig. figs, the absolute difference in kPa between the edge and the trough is 81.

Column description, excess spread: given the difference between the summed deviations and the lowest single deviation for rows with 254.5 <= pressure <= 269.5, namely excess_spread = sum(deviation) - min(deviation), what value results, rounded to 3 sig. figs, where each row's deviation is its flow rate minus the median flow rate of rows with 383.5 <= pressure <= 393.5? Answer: -694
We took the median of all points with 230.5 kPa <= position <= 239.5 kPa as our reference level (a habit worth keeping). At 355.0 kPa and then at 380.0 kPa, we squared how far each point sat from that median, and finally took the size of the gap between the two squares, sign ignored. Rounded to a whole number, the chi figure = 931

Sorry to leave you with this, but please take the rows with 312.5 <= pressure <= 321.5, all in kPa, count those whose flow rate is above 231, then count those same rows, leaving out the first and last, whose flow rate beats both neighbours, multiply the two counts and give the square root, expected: 3.7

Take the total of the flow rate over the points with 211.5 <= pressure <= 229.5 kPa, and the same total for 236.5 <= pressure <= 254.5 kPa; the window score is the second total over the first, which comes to 0.96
